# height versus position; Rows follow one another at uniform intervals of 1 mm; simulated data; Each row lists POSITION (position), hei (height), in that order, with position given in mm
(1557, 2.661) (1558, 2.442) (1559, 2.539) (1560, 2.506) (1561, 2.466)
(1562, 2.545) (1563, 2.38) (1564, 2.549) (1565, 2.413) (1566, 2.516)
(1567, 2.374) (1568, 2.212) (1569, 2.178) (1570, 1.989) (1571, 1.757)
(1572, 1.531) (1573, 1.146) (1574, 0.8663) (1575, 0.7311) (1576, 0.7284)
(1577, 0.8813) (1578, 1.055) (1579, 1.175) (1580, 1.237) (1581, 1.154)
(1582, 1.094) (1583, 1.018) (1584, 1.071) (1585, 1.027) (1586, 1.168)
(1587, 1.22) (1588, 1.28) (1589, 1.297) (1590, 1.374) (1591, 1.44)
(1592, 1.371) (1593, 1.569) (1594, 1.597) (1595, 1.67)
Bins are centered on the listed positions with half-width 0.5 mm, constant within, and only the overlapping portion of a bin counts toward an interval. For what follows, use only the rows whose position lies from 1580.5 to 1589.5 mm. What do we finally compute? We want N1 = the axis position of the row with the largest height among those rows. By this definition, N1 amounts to 1589 mm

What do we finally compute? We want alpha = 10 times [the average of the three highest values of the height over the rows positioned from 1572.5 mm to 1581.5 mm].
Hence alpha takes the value 12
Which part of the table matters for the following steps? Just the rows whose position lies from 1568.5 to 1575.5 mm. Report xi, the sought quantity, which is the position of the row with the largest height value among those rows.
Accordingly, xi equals 1569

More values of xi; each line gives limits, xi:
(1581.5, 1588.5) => 1588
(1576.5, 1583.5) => 1580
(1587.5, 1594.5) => 1594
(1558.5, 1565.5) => 1564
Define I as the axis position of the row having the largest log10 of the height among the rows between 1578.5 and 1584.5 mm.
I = 1580 mm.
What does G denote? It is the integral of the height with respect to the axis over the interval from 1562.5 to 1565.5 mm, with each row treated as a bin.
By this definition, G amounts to 7.3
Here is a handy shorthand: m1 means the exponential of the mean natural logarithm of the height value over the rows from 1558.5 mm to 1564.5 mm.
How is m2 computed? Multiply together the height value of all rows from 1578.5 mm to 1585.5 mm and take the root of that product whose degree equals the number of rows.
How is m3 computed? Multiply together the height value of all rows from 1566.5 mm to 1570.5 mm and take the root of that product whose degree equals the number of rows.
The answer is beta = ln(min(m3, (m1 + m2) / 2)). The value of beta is 0.59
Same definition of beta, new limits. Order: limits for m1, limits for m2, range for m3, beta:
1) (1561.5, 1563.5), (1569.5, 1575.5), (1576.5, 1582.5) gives 0.09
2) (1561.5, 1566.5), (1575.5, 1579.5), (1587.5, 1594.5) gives 0.35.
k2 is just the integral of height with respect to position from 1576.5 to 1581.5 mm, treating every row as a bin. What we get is 5.5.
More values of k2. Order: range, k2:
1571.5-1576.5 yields 5.0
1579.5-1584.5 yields 5.6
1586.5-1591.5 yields 6.6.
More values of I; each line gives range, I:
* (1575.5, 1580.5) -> 1580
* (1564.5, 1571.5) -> 1566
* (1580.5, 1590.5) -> 1590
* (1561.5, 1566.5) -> 1564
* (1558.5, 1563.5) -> 1562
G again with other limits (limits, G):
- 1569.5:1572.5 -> 5.3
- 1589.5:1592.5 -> 4.2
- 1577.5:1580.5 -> 3.5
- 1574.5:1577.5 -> 2.3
